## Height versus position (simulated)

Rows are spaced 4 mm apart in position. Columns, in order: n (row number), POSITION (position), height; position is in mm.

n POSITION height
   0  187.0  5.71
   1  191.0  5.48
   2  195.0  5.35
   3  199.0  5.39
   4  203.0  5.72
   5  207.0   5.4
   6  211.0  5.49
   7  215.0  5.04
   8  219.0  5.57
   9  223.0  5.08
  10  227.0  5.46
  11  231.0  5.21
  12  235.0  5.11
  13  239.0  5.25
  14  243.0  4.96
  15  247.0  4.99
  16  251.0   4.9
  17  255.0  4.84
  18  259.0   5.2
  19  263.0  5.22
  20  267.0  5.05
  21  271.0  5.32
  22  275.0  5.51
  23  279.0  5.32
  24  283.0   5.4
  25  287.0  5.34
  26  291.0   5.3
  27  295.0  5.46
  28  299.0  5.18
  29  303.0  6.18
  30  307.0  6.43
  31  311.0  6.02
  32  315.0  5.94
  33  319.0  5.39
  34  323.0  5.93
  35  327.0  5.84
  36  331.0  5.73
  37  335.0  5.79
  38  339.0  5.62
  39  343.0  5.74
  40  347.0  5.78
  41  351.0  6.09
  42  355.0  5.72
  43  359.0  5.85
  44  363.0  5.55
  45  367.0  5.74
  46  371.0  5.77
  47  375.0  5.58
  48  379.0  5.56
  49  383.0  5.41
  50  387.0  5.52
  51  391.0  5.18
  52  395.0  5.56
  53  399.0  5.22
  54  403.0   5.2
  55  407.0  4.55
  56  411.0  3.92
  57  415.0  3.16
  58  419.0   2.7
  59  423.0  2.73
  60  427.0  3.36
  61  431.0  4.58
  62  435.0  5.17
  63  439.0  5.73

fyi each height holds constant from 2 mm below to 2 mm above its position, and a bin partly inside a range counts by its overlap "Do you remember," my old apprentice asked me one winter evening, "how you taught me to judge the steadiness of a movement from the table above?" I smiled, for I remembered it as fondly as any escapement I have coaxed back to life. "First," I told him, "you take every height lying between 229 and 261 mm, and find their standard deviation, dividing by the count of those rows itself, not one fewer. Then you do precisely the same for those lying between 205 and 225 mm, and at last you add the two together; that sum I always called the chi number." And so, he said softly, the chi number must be 0.36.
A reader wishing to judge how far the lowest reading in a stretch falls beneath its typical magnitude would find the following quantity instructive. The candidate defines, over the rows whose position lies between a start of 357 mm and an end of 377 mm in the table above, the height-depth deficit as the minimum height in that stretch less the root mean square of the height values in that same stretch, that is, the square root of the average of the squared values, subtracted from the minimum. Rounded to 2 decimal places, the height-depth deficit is -0.15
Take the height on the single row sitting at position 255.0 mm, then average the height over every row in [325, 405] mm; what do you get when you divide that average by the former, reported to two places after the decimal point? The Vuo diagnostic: 1.16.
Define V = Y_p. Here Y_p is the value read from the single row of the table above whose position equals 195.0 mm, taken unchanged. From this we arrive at 5.35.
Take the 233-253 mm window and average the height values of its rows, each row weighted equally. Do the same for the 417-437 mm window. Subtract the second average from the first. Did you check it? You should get 1.3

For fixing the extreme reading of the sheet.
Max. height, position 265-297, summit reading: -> 5.51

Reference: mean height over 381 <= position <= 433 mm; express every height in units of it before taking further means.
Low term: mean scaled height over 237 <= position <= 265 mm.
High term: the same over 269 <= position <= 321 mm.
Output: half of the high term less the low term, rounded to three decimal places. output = 0.062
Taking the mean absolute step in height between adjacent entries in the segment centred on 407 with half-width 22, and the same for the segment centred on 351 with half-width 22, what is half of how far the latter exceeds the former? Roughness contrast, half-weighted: -0.13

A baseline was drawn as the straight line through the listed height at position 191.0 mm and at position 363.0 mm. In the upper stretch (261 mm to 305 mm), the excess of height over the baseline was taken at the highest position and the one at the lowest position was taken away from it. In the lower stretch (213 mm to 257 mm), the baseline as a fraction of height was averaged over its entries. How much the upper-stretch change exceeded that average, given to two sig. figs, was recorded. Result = -0.13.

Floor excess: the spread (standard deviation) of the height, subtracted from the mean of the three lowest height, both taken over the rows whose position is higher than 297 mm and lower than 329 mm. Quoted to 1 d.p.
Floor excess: 5.1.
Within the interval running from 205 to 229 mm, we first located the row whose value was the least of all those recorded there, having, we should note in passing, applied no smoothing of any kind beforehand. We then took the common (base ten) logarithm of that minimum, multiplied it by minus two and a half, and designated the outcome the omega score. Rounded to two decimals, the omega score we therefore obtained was -1.76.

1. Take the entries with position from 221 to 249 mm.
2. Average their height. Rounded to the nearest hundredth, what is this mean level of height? 5.15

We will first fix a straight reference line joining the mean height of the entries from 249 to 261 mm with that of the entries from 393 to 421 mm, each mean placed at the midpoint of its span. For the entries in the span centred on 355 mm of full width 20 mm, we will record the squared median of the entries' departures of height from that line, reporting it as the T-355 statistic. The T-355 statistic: 1.42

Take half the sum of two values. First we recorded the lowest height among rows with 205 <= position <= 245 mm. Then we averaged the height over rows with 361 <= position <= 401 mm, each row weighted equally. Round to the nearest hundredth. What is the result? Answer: 5.23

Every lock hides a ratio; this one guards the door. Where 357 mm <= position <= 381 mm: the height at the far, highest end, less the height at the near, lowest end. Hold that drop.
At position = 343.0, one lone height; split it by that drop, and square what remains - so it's 392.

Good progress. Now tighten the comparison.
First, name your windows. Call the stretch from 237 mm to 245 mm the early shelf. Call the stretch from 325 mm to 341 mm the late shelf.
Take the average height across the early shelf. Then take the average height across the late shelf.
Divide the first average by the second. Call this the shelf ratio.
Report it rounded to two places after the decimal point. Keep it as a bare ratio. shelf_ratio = 0.89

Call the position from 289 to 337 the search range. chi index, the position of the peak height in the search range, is 307.0 mm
